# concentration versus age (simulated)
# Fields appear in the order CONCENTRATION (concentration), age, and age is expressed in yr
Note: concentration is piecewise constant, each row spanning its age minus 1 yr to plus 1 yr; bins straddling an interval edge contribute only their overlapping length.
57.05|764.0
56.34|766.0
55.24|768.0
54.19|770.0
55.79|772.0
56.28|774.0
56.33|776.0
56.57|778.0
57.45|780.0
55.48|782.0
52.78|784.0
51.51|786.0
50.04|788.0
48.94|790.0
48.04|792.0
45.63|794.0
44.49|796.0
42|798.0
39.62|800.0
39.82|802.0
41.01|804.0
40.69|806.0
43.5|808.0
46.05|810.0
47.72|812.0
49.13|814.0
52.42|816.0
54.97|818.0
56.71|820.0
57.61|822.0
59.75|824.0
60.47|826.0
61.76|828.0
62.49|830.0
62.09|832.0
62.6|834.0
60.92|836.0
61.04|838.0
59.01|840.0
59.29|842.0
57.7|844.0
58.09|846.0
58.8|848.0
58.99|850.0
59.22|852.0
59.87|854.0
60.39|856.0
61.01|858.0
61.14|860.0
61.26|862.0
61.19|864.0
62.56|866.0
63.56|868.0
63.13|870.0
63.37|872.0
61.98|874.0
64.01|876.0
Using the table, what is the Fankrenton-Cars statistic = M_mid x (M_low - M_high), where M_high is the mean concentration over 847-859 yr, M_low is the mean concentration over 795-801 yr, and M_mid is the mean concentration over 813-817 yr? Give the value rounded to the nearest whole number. -898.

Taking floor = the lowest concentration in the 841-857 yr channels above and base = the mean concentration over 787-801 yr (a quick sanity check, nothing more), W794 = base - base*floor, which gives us -2582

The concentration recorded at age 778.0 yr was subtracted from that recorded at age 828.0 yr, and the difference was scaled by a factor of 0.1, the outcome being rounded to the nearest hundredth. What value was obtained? 0.52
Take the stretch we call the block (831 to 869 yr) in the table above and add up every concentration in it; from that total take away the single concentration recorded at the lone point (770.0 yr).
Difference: 1095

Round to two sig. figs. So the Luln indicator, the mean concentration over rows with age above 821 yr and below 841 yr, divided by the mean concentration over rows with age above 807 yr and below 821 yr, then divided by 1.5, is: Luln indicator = 0.81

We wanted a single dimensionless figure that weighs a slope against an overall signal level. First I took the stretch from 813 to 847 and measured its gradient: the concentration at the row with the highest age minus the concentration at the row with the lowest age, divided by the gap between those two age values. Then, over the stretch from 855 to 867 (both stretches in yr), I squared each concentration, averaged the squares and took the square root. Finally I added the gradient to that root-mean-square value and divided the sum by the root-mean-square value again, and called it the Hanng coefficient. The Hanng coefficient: 1.00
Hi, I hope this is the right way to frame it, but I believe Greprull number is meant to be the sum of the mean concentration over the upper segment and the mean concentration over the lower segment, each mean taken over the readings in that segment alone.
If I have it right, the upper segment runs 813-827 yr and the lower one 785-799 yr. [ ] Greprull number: 103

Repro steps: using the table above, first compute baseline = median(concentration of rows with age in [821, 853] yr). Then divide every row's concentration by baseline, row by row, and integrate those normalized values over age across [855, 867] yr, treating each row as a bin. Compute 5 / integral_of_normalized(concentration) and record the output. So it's 0.40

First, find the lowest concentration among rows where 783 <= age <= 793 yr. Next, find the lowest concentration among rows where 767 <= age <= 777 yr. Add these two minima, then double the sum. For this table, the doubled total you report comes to 204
